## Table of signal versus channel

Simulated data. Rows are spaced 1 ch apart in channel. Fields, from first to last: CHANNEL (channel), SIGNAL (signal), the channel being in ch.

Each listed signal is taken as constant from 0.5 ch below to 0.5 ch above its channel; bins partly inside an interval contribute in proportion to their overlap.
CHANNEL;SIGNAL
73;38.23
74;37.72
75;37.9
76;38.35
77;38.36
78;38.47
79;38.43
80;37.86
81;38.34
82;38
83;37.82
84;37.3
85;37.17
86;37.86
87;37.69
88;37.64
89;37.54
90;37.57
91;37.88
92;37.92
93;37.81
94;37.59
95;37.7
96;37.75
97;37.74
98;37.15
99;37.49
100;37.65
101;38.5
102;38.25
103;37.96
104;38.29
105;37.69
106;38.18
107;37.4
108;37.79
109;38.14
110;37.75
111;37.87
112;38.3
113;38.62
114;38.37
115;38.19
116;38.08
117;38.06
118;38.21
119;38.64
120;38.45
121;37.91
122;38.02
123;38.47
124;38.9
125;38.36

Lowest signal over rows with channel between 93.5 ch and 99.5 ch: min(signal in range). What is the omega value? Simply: 37.15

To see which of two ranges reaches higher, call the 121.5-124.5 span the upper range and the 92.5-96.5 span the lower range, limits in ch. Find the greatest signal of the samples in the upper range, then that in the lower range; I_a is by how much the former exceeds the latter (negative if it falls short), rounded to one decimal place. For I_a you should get 1.1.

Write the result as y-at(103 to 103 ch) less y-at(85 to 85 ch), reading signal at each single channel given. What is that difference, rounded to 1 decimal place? 0.8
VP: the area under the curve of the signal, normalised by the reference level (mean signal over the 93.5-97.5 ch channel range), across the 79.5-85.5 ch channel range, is 6.01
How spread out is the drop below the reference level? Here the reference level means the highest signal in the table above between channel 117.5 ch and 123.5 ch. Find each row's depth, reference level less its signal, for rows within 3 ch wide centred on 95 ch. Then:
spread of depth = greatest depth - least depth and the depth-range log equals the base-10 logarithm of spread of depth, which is -0.80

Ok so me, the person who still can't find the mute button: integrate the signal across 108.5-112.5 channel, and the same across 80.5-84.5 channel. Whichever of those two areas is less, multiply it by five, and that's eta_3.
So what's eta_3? 757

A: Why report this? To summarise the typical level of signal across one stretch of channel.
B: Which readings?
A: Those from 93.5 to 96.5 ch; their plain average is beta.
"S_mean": 37.7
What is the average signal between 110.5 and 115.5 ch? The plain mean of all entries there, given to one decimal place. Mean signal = 38.3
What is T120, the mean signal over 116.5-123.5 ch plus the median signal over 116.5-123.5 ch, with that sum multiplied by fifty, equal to 3823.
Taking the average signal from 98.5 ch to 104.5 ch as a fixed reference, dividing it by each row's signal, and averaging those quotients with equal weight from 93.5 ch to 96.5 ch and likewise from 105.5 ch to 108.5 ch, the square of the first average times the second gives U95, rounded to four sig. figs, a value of 1.025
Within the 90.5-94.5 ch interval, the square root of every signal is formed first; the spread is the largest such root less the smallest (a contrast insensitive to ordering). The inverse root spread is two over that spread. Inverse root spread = 74.5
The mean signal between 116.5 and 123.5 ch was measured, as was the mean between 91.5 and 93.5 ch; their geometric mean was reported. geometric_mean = 38.1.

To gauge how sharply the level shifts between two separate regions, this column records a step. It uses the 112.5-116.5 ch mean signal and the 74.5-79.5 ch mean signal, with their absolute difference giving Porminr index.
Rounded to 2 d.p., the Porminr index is 0.01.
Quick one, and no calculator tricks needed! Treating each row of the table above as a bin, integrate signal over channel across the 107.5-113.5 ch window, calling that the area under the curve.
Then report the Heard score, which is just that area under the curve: 228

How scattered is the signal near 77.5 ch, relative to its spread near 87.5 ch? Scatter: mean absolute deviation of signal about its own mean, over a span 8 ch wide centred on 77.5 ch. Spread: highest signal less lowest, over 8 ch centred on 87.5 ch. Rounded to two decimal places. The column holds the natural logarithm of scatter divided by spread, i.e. -0.99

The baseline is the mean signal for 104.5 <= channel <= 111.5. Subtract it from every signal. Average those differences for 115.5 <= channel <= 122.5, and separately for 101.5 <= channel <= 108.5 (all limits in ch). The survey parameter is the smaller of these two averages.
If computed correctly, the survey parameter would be 0.11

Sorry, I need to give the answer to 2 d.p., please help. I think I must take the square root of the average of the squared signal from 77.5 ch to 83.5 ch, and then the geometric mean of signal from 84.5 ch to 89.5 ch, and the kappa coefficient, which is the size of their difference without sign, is 0.57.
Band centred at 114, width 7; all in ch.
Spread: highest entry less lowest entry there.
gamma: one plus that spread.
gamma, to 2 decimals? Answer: 1.75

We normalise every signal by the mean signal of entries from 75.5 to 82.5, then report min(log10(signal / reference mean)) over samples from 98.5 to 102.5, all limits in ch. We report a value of -0.0088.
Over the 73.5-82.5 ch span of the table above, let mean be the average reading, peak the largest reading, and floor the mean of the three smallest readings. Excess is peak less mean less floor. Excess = -37.5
